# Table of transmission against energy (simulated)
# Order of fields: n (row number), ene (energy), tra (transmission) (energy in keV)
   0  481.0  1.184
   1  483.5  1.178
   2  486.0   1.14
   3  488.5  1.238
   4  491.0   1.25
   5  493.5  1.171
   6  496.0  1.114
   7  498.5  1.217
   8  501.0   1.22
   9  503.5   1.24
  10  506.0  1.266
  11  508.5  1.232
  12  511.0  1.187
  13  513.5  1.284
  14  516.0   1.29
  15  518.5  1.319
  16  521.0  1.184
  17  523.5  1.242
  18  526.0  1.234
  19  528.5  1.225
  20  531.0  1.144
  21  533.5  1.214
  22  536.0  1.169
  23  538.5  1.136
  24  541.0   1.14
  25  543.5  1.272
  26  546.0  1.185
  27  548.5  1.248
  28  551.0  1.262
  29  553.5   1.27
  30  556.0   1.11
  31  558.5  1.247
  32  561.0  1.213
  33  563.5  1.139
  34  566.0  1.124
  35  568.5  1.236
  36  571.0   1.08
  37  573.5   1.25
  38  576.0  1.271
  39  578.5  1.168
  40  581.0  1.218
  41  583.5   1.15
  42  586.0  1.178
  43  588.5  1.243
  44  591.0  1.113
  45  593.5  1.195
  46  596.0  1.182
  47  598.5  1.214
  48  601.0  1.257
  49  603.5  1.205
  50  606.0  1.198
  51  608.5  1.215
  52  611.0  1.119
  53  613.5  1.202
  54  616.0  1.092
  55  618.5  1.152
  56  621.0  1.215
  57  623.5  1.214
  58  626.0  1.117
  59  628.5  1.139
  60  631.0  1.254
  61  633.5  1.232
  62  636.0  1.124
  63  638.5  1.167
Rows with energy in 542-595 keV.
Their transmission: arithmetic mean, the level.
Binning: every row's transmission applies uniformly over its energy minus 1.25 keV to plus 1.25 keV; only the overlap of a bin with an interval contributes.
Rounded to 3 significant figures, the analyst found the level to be 1.20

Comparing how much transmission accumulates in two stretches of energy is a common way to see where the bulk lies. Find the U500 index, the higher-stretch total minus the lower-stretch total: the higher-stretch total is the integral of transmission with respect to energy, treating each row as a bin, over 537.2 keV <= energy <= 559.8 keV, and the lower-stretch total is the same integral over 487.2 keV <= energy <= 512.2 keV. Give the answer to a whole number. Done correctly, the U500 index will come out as -3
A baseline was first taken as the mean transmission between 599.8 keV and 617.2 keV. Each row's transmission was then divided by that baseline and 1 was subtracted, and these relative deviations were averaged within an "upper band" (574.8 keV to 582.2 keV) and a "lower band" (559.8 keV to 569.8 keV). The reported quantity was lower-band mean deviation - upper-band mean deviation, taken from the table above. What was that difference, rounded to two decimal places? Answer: -0.03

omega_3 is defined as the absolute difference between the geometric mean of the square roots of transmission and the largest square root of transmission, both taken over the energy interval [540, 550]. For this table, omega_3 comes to 0.028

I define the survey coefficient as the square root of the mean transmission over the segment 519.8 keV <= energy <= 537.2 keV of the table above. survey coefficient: 1.10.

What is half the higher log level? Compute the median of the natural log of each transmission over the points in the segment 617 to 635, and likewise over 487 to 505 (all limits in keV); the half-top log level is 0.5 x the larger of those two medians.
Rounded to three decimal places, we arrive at 0.099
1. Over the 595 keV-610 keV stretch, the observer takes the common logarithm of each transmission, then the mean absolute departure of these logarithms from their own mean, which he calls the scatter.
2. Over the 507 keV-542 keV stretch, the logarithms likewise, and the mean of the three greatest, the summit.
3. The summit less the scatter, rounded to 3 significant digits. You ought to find 0.107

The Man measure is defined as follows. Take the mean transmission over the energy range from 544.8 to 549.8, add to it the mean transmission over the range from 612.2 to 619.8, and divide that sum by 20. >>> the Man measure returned 0.1183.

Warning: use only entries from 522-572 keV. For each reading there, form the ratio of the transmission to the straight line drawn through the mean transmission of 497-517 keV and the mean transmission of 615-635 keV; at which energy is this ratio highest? 553.5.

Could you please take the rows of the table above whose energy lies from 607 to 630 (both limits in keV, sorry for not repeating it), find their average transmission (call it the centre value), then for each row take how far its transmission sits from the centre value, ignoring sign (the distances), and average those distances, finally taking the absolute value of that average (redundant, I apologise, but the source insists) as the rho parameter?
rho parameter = 0.043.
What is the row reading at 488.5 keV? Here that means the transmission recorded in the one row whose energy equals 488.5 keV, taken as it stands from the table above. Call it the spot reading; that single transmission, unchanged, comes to 1.238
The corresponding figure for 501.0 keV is 1.22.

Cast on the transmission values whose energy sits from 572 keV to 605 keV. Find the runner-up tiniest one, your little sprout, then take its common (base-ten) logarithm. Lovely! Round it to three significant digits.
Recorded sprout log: 0.0607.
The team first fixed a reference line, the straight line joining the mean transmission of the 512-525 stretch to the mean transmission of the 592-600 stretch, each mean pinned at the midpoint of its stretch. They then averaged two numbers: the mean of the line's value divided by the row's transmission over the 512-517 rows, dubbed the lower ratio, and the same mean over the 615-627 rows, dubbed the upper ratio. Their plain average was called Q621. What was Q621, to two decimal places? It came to 1.00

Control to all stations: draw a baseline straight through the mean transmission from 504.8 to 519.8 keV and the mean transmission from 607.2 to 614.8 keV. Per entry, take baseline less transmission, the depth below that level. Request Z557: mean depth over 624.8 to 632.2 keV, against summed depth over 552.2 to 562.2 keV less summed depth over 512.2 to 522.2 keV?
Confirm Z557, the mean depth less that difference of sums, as -0.11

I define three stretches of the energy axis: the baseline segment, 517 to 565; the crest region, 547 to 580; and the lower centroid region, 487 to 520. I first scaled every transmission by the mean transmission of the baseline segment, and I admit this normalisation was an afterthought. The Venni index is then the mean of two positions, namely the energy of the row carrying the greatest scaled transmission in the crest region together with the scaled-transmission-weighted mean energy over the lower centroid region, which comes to 539.9 keV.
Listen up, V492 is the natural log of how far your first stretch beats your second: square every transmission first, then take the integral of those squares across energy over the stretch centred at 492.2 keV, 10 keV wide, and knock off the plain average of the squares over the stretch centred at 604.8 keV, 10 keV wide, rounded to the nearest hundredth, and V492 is 2.55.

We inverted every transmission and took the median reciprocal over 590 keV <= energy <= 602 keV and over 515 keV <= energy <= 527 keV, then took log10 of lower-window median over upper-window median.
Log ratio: -0.017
